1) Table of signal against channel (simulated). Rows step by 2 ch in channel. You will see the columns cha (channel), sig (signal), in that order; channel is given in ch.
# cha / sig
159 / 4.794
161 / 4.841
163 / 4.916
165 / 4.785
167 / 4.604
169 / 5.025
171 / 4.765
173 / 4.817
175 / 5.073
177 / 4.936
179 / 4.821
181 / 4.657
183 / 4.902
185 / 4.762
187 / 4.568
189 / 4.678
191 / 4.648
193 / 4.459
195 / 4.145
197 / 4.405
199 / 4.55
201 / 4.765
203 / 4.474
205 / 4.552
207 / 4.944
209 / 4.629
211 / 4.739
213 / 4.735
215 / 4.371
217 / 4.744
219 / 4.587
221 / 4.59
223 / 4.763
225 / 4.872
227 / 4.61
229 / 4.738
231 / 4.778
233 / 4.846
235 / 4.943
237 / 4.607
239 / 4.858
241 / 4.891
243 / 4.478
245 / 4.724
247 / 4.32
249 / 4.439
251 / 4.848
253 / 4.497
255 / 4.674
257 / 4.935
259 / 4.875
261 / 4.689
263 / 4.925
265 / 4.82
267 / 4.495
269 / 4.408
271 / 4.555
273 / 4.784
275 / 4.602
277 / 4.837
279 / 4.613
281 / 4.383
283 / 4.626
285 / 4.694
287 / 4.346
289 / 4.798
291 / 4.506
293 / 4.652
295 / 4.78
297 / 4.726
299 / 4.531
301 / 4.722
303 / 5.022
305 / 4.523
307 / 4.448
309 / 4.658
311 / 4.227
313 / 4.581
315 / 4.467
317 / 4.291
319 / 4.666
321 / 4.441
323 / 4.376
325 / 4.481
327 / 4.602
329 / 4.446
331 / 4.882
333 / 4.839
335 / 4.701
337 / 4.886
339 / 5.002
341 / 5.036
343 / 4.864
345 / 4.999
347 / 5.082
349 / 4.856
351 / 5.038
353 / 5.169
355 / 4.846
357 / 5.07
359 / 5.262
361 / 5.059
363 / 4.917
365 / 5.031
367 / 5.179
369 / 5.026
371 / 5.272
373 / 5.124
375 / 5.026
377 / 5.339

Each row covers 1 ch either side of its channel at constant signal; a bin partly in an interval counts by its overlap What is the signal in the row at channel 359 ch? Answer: 5.262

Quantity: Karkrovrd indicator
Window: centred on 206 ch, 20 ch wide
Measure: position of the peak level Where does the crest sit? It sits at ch 207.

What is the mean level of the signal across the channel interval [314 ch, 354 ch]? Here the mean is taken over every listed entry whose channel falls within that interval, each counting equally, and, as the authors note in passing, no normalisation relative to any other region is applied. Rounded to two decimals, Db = 4.76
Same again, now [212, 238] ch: 4.71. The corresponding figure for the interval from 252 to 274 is 4.70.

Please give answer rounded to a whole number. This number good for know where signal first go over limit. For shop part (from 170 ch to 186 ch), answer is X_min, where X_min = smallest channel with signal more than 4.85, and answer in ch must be 175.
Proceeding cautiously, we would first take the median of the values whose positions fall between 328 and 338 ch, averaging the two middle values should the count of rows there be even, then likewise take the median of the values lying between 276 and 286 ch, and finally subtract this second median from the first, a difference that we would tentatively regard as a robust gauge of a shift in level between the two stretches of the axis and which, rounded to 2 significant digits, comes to 0.21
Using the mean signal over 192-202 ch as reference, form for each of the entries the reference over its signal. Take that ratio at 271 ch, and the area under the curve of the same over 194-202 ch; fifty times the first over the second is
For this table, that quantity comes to 6.1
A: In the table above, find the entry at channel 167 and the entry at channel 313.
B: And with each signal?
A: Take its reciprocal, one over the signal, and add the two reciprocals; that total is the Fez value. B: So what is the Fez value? 0.435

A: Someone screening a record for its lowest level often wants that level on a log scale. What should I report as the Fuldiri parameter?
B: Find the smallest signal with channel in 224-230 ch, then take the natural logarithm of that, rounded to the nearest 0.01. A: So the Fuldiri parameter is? 1.53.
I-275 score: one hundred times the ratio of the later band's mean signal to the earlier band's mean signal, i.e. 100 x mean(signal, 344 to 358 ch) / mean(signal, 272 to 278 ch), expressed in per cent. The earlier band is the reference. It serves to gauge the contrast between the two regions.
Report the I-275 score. 106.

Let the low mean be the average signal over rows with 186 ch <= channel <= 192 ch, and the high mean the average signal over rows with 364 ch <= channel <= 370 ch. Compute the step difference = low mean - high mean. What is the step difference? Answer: -0.4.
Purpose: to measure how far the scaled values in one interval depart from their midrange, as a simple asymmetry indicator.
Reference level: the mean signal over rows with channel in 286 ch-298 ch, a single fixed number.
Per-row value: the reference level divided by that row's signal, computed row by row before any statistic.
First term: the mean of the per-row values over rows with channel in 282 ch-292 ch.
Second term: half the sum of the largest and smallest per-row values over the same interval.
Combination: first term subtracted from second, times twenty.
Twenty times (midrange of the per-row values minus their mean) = 0.12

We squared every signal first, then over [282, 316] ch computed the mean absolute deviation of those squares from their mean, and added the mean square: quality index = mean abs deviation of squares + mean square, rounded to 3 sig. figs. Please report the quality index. 22.6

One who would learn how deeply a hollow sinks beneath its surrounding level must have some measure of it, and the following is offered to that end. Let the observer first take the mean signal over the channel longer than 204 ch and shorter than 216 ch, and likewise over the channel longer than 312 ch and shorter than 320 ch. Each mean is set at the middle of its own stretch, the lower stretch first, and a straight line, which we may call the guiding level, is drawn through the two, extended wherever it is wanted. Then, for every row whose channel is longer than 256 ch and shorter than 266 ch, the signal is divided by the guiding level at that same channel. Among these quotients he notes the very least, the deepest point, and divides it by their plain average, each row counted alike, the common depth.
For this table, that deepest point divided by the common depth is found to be 0.9670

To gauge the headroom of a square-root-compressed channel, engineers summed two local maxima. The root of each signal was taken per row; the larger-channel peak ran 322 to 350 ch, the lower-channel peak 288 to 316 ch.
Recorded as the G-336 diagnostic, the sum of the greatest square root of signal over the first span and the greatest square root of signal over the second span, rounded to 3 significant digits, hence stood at 4.50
